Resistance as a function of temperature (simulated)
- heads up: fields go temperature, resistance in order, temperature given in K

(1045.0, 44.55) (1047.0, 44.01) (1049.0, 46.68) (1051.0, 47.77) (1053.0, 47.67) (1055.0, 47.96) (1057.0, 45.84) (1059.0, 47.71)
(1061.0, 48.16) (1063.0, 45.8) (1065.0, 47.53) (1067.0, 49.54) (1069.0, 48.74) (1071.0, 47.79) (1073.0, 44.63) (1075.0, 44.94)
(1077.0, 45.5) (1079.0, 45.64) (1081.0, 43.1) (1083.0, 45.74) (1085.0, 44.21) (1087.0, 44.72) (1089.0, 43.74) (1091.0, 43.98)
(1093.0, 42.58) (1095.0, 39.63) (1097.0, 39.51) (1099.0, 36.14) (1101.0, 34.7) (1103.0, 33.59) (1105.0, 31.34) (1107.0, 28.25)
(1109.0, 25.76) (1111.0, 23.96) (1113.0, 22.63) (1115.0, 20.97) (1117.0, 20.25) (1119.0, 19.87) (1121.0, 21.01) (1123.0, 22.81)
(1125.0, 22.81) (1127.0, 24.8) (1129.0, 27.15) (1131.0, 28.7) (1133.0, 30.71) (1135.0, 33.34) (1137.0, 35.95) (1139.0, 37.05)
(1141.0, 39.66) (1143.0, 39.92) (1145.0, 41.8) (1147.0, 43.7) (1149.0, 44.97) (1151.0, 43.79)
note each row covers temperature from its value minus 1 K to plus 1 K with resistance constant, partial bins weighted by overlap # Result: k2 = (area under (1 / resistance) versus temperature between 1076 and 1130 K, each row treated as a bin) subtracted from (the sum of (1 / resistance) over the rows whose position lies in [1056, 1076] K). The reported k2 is -1.6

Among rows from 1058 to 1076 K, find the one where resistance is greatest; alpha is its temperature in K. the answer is 1067.0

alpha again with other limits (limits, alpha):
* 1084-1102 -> 1087.0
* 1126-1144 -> 1143.0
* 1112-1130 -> 1129.0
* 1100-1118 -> 1101.0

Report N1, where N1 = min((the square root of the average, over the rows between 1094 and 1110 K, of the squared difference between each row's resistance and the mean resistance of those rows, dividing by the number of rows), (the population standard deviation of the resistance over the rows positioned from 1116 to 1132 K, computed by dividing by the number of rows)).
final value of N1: 3.0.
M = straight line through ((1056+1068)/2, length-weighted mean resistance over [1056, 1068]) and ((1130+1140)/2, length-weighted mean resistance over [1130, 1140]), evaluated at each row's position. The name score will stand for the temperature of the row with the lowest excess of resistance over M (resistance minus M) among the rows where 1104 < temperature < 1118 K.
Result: 1117.0 K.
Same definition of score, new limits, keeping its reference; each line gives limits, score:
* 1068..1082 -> 1073.0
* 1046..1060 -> 1047.0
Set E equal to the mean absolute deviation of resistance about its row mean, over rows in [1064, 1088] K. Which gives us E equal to 1.6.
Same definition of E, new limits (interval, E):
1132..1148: 3.5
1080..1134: 8.0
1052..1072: 0.8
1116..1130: 2.0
